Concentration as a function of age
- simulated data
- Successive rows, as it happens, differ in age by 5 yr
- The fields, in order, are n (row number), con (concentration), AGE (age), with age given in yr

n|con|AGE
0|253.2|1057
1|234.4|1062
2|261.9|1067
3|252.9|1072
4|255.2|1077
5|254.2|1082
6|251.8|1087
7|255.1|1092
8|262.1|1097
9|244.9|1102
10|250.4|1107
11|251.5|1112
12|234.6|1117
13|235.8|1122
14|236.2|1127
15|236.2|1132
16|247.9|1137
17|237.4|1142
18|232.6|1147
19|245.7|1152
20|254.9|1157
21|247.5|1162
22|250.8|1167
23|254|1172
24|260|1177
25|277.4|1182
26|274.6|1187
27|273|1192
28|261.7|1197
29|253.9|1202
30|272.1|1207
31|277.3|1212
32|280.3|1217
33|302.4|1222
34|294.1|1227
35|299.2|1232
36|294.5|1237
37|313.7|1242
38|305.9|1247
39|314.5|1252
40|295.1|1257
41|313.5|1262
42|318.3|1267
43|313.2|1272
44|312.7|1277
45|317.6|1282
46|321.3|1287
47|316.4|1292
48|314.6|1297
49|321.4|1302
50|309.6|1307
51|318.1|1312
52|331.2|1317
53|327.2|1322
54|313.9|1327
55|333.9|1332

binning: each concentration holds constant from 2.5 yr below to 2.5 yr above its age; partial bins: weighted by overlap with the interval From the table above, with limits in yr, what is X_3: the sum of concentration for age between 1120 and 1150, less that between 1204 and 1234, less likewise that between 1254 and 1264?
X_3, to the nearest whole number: -908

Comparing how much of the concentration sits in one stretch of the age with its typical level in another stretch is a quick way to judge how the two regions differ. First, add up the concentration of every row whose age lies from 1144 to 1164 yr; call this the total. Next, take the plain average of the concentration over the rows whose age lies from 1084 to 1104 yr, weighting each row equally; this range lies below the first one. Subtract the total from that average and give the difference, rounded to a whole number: -727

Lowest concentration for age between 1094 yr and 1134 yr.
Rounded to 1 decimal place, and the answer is 234.6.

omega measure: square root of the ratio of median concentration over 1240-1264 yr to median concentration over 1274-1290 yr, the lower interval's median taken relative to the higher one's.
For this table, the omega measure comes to 0.99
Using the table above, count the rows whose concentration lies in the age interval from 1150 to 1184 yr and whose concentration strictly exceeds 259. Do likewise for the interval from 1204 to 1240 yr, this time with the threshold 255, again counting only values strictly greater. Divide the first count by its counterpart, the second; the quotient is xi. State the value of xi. 0.29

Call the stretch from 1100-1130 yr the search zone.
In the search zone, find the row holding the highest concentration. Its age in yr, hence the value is 1112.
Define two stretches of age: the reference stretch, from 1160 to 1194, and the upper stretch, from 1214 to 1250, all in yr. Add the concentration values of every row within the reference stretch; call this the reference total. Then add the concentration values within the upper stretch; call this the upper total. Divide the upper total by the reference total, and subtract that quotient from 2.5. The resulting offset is 1.36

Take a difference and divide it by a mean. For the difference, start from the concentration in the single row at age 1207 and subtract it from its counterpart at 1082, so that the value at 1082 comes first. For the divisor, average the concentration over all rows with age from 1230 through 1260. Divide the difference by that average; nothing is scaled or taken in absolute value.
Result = -0.059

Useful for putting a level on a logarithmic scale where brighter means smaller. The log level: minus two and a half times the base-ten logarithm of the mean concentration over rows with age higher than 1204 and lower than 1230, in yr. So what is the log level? -6.14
